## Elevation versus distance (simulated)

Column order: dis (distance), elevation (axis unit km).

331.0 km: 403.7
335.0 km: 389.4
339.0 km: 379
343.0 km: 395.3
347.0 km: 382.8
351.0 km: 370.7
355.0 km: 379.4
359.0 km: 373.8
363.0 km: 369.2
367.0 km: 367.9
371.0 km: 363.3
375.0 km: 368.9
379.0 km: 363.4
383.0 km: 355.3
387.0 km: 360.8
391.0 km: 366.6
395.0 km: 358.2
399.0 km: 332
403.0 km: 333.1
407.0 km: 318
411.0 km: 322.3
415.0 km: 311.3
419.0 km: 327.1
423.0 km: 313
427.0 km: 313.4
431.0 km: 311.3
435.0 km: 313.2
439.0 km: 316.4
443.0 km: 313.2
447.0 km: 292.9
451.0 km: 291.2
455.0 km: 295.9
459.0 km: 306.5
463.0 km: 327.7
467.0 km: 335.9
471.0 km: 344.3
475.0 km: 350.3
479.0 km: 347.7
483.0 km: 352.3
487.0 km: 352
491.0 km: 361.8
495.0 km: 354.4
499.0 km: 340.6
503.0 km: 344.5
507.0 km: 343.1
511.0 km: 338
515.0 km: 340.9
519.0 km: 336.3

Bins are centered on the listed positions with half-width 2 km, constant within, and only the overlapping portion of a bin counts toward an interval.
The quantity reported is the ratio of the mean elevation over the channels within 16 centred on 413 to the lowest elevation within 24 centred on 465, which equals 1.08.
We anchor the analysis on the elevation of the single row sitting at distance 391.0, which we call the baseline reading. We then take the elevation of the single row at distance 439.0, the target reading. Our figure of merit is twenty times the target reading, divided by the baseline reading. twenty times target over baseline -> 17.3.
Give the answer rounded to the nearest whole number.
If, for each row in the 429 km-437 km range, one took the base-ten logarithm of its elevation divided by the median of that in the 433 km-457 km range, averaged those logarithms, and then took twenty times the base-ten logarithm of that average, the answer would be -39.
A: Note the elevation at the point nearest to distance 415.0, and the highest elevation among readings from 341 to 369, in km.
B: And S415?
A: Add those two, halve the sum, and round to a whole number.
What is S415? 353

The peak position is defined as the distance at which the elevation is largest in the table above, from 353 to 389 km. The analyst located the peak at 355.0 km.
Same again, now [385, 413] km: 391.0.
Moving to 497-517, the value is 503.0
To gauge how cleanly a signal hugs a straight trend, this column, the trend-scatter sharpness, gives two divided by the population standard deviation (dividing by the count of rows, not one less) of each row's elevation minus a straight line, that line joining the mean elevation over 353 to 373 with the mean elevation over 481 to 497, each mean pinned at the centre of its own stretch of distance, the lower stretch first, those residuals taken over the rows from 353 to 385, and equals 0.35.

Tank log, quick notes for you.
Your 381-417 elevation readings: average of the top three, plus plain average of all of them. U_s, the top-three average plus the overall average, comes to 702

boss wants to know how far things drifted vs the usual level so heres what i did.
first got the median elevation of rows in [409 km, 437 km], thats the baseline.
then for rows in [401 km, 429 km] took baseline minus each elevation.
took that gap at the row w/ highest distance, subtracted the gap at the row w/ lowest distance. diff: 20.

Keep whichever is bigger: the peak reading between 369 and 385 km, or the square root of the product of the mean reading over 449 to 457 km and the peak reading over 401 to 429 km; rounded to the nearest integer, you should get 369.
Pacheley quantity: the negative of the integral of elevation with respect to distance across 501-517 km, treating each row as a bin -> -5466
